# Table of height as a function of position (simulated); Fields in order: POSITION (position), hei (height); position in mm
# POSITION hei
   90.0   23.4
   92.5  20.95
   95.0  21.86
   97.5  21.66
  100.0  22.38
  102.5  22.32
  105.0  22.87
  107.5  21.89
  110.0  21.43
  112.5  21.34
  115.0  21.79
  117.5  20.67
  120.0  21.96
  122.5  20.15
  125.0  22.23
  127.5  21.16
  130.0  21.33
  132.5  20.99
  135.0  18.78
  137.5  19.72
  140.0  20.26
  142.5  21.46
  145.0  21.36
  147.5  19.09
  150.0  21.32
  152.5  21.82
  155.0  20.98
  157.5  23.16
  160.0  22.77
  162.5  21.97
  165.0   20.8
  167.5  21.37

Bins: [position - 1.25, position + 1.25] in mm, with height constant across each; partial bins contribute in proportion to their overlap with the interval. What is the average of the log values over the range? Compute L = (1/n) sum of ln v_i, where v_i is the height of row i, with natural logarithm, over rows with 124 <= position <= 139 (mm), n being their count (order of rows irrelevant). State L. 3.03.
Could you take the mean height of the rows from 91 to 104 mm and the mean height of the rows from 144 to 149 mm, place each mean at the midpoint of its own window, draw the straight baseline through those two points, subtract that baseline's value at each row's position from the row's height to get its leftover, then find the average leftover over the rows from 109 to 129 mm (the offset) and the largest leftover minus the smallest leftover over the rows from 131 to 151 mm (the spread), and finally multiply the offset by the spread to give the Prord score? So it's 0.6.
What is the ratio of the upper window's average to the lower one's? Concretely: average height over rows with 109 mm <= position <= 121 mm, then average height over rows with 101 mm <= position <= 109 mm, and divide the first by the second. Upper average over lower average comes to 0.96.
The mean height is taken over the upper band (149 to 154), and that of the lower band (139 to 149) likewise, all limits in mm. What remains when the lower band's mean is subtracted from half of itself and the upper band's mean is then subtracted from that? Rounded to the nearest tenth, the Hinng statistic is -31.8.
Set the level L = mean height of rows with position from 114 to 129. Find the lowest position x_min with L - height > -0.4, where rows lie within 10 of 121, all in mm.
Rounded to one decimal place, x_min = 112.5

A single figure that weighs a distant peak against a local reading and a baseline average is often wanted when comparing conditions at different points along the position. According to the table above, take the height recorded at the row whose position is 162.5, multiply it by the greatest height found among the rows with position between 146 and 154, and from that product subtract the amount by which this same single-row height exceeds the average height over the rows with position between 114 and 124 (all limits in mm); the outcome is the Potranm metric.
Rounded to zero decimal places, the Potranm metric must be 479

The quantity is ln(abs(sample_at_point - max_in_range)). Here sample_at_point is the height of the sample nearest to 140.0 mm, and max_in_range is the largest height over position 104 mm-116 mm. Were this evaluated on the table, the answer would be 1.0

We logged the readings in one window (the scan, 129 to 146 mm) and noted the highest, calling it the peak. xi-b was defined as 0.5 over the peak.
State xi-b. 0.0233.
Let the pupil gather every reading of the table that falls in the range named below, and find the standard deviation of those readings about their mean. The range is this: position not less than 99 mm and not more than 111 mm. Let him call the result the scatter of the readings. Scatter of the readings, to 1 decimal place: 0.5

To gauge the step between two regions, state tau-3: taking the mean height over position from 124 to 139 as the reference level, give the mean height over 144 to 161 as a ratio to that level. 1.04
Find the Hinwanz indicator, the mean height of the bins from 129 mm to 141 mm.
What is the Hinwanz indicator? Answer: 20.2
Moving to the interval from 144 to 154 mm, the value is 20.9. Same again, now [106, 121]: 21.5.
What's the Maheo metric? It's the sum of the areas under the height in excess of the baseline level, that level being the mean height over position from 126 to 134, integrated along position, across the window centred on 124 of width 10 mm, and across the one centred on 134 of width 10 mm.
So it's -7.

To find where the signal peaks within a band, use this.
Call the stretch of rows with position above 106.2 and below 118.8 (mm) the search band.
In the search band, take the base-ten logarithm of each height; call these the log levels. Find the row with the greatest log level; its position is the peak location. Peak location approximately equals 107.5 mm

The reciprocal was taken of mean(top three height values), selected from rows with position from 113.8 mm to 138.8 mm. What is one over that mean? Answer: 0.0455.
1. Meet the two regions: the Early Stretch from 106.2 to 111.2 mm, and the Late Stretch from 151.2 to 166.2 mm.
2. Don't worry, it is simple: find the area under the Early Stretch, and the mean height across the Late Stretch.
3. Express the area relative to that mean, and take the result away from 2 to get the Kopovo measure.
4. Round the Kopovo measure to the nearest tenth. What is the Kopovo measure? -2.9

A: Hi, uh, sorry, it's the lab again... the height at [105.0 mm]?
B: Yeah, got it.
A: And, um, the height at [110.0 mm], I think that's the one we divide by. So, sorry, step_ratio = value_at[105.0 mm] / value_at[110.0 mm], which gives 1.07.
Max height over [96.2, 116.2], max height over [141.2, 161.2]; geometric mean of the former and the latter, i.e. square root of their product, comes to 23.0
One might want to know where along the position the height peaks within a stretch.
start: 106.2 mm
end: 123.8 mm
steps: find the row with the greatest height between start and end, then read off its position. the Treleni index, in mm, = 120.0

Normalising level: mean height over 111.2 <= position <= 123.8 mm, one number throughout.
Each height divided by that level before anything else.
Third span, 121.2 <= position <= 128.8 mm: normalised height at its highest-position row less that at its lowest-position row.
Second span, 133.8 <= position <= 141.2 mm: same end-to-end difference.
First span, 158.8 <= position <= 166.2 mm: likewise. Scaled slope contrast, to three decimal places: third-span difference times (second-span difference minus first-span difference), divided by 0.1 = 0.078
